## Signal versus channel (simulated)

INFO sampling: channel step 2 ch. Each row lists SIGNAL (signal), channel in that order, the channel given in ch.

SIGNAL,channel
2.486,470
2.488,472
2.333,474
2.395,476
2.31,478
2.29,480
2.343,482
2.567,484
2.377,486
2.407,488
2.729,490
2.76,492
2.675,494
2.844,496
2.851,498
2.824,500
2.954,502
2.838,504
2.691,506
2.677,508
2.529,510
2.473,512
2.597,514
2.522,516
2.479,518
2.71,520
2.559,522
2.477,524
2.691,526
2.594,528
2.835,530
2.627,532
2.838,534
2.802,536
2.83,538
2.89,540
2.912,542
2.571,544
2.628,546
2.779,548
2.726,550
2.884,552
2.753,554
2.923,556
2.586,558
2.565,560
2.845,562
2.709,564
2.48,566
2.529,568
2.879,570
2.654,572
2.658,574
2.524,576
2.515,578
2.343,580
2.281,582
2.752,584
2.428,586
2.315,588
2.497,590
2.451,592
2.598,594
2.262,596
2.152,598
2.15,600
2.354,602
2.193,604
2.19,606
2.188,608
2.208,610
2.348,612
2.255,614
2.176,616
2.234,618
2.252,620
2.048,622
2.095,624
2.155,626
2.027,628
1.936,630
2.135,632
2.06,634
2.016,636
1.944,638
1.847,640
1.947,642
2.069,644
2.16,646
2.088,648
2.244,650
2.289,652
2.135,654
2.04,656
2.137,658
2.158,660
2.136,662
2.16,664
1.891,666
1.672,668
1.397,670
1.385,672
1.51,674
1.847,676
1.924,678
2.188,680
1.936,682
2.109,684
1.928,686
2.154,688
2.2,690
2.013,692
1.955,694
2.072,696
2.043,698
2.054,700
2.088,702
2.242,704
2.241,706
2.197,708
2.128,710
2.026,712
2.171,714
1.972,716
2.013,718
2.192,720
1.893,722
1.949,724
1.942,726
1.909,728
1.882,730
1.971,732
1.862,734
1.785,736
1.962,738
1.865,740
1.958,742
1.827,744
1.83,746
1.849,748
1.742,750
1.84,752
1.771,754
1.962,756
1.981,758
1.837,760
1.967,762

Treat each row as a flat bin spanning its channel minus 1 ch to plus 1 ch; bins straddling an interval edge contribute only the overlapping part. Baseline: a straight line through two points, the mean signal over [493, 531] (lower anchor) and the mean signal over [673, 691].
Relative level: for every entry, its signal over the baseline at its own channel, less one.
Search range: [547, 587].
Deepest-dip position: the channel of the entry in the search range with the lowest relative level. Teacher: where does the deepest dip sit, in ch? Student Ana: 582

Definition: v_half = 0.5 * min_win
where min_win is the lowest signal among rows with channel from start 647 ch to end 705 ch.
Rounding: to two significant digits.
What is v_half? 0.69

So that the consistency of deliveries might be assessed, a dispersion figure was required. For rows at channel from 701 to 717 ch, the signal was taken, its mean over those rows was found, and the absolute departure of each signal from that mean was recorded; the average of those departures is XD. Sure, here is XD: 0.080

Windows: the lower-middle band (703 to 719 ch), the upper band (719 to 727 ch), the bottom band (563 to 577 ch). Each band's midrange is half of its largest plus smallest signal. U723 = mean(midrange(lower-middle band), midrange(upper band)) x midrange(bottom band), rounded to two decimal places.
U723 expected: 5.56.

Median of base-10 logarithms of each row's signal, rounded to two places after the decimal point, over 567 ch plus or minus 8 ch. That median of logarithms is 0.42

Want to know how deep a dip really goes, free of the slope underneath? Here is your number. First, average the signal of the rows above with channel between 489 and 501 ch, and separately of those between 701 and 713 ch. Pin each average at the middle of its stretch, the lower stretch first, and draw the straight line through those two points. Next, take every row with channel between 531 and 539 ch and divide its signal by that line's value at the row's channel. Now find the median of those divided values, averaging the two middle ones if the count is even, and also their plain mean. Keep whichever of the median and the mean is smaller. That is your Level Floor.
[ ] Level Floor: 1.04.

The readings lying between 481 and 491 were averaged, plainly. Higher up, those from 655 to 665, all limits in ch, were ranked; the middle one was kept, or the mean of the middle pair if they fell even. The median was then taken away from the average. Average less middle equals 0.35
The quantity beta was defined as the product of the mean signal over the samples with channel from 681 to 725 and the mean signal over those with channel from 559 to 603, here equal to 5.2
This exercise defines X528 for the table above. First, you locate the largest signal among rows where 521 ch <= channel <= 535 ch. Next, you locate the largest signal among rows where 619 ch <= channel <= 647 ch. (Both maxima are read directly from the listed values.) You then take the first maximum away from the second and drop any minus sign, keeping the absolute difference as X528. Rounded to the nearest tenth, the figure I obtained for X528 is 0.6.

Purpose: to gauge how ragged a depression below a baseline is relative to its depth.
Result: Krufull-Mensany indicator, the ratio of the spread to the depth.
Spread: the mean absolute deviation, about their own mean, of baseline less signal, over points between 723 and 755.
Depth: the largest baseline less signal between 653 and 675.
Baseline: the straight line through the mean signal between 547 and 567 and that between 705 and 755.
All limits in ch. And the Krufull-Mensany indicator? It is 0.049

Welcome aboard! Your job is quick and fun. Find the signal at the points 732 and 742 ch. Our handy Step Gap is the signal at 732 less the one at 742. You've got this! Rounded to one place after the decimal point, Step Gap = 0.0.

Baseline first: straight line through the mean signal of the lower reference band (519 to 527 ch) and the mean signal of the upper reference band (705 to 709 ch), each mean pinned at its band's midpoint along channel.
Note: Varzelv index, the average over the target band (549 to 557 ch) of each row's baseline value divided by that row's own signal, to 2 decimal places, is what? 0.90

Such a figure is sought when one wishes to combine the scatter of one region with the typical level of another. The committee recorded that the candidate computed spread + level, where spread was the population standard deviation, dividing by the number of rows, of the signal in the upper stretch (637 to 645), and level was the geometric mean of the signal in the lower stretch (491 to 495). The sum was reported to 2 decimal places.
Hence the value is 2.80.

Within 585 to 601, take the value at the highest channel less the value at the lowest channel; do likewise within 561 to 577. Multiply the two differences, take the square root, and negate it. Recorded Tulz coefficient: -0.3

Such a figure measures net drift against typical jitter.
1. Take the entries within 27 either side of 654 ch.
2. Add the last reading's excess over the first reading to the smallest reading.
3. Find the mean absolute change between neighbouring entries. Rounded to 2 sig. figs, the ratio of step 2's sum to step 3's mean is 13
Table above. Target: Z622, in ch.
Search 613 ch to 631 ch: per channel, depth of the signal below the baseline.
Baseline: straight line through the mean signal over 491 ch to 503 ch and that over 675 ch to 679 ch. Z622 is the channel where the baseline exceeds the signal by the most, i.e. 630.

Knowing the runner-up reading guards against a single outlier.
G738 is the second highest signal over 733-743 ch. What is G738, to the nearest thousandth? 1.958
